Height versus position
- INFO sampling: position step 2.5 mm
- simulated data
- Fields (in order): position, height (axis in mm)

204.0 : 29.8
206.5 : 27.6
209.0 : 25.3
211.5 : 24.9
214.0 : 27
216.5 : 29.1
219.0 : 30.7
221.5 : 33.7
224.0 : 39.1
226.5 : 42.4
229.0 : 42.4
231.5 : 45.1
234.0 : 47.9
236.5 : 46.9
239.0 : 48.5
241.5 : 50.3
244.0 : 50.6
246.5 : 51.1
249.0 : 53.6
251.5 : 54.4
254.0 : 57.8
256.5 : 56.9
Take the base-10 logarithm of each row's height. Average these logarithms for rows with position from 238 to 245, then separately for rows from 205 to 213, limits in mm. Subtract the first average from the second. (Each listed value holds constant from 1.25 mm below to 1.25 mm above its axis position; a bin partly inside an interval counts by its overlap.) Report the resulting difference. -0.28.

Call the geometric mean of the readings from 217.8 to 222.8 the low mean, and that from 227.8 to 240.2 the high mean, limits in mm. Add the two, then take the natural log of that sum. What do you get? 4.36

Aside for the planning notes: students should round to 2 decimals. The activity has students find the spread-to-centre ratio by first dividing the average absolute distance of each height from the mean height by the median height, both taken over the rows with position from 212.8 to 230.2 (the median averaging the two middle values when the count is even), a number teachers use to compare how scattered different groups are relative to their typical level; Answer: 0.16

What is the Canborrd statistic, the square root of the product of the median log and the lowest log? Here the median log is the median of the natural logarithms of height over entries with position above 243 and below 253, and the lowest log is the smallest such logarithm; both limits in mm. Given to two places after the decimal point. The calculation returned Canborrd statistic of 3.94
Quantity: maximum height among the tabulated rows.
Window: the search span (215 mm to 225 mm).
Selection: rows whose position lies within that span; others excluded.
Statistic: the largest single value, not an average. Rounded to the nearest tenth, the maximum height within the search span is 39.1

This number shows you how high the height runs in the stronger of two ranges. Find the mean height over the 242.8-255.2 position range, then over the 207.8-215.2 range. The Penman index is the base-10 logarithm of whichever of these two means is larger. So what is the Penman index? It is 1.73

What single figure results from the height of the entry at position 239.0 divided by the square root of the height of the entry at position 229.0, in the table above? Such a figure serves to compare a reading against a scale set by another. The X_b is 7.4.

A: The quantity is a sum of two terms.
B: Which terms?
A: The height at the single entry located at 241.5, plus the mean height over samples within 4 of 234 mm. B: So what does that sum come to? 97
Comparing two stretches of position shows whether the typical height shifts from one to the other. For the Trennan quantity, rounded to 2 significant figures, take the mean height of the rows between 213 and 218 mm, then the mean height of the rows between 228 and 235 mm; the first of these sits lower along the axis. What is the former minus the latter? -17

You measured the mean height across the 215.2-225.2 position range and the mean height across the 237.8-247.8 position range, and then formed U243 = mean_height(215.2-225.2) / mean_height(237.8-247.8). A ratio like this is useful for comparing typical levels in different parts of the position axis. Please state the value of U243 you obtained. 0.66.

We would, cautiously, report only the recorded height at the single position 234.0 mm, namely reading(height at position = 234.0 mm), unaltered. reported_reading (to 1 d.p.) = 47.9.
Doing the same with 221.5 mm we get 33.7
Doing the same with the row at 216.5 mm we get 29.1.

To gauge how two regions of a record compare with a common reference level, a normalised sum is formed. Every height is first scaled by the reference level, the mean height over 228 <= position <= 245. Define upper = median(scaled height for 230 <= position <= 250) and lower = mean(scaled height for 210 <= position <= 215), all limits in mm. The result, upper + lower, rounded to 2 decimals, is 1.59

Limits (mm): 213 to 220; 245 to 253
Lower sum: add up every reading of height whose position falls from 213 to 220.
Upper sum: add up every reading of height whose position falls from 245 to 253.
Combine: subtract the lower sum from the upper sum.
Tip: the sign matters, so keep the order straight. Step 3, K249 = 72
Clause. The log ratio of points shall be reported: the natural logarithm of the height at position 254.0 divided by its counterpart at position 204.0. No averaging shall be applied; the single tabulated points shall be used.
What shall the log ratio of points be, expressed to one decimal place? 0.7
